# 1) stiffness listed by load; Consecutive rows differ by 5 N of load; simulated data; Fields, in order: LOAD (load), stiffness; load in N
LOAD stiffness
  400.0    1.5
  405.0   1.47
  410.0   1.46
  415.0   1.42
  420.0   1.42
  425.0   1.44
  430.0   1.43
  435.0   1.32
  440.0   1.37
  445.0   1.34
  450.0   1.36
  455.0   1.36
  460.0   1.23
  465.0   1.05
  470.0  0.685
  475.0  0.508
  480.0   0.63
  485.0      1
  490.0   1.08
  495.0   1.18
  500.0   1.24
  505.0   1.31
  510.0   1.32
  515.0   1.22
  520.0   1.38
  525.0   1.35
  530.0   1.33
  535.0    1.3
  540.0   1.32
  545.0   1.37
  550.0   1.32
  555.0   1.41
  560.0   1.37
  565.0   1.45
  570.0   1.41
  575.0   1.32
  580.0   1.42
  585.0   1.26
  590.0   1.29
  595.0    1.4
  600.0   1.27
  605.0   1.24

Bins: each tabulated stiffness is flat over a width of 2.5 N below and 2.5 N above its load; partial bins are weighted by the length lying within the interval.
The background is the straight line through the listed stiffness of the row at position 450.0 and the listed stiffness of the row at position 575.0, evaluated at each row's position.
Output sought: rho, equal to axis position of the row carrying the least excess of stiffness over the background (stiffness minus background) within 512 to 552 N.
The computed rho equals 515.0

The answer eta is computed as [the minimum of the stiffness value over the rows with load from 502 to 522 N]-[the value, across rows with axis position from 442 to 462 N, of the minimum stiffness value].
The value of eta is -0.01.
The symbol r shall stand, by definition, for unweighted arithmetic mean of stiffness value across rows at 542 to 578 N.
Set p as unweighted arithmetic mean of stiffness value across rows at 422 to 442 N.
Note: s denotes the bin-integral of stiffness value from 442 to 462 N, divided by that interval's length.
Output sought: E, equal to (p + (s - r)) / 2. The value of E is 0.669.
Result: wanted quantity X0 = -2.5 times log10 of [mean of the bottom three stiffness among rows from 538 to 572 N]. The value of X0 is -0.32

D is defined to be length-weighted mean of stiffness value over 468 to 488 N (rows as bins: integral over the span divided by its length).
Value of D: 0.72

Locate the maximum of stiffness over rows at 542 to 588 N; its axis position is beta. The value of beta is 565.0 N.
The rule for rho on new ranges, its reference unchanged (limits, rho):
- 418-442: 435.0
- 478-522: 480.0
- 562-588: 585.0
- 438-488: 475.0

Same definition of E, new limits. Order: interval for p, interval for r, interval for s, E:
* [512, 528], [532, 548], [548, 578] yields 0.684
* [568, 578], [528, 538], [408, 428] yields 0.742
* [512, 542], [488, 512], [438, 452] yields 0.723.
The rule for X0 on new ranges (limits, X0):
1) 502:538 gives -0.27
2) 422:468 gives -0.20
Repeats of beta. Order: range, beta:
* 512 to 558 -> 555.0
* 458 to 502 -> 500.0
